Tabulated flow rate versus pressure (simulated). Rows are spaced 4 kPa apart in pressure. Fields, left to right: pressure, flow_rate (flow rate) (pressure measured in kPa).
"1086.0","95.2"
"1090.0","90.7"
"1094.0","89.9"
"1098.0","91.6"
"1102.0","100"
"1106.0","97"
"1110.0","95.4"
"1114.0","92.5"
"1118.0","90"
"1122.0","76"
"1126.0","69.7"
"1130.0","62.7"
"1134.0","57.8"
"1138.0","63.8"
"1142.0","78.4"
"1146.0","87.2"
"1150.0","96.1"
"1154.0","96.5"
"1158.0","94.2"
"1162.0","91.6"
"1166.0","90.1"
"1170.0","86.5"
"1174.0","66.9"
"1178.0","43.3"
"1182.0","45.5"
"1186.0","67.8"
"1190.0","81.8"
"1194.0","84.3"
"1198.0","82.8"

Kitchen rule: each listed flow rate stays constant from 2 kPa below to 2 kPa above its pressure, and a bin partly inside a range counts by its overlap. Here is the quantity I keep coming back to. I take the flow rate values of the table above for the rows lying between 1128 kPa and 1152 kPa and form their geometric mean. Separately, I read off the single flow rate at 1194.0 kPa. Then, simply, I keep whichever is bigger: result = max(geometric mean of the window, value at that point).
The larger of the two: 84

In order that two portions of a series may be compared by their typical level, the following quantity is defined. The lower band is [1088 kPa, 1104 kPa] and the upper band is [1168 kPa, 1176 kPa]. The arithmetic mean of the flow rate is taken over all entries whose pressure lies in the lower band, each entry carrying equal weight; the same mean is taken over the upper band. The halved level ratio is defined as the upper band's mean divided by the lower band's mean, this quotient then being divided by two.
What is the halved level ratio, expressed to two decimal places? 0.41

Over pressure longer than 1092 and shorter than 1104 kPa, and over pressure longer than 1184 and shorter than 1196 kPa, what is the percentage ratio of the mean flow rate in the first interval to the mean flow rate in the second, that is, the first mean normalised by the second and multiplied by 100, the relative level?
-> 120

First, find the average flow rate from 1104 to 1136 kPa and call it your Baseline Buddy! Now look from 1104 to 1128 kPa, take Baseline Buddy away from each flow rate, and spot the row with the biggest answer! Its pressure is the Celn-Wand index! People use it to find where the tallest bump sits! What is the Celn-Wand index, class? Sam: 1106.0 kPa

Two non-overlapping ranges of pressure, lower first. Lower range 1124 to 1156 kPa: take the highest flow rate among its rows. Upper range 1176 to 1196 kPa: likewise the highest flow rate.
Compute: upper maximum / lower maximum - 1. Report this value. -0.13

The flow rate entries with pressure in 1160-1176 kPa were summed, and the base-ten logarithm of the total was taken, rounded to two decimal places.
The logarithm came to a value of 2.53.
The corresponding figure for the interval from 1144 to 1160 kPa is 2.57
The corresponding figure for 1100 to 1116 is 2.59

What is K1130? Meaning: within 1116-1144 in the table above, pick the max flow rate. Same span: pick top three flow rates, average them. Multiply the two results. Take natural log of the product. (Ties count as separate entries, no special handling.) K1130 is 8.90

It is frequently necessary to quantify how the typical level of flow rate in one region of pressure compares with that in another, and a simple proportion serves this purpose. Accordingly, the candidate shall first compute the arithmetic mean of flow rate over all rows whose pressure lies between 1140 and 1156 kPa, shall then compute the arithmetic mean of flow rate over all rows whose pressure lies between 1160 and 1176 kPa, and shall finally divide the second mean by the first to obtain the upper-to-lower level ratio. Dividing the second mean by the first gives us 0.94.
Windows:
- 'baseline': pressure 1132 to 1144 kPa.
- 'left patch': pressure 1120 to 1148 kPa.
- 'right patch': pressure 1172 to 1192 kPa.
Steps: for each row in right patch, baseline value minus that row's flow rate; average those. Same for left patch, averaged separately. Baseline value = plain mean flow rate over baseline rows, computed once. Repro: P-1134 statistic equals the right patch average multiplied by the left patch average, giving -23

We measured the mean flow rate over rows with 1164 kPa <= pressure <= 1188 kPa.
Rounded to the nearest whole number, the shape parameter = 67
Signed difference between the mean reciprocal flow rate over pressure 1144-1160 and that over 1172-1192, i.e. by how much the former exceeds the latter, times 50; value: -0.33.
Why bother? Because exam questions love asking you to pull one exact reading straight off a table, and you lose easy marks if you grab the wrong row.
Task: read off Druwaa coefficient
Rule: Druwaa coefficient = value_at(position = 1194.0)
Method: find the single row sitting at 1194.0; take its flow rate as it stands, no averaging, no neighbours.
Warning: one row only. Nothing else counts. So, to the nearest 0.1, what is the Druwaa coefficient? 84.3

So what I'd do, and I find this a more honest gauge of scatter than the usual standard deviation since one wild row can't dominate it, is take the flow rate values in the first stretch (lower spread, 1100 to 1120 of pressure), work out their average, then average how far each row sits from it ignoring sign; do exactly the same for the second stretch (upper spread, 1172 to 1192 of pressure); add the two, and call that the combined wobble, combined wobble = 16.3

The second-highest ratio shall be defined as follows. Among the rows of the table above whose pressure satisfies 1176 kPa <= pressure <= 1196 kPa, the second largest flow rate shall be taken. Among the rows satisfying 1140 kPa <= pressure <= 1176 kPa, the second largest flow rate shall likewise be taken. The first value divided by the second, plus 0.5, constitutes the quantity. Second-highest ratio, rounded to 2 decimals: 1.35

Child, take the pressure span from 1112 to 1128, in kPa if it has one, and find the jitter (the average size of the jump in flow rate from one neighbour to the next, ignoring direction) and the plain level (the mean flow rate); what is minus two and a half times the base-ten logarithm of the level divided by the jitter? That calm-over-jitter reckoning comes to -2.6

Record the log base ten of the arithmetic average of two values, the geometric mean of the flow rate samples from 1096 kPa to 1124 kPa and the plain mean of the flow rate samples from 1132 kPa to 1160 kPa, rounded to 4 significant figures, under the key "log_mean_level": 1.938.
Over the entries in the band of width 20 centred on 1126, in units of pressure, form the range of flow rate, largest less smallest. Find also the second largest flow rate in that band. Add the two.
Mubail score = 108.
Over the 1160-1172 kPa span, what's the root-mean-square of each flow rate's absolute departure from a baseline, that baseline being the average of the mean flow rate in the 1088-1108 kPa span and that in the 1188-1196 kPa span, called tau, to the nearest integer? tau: 2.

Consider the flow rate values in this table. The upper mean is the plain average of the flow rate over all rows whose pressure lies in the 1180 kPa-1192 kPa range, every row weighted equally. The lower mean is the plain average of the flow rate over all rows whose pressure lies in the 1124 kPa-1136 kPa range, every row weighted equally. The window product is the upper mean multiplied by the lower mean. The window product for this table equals 4123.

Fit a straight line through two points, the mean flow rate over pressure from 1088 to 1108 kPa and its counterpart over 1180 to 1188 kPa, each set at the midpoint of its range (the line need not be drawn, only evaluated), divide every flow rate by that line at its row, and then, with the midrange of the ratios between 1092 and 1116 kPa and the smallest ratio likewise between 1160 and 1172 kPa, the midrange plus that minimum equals 2.39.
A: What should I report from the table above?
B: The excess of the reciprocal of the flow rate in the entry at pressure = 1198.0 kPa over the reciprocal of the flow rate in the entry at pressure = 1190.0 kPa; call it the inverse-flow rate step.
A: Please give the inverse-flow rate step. -0.0001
